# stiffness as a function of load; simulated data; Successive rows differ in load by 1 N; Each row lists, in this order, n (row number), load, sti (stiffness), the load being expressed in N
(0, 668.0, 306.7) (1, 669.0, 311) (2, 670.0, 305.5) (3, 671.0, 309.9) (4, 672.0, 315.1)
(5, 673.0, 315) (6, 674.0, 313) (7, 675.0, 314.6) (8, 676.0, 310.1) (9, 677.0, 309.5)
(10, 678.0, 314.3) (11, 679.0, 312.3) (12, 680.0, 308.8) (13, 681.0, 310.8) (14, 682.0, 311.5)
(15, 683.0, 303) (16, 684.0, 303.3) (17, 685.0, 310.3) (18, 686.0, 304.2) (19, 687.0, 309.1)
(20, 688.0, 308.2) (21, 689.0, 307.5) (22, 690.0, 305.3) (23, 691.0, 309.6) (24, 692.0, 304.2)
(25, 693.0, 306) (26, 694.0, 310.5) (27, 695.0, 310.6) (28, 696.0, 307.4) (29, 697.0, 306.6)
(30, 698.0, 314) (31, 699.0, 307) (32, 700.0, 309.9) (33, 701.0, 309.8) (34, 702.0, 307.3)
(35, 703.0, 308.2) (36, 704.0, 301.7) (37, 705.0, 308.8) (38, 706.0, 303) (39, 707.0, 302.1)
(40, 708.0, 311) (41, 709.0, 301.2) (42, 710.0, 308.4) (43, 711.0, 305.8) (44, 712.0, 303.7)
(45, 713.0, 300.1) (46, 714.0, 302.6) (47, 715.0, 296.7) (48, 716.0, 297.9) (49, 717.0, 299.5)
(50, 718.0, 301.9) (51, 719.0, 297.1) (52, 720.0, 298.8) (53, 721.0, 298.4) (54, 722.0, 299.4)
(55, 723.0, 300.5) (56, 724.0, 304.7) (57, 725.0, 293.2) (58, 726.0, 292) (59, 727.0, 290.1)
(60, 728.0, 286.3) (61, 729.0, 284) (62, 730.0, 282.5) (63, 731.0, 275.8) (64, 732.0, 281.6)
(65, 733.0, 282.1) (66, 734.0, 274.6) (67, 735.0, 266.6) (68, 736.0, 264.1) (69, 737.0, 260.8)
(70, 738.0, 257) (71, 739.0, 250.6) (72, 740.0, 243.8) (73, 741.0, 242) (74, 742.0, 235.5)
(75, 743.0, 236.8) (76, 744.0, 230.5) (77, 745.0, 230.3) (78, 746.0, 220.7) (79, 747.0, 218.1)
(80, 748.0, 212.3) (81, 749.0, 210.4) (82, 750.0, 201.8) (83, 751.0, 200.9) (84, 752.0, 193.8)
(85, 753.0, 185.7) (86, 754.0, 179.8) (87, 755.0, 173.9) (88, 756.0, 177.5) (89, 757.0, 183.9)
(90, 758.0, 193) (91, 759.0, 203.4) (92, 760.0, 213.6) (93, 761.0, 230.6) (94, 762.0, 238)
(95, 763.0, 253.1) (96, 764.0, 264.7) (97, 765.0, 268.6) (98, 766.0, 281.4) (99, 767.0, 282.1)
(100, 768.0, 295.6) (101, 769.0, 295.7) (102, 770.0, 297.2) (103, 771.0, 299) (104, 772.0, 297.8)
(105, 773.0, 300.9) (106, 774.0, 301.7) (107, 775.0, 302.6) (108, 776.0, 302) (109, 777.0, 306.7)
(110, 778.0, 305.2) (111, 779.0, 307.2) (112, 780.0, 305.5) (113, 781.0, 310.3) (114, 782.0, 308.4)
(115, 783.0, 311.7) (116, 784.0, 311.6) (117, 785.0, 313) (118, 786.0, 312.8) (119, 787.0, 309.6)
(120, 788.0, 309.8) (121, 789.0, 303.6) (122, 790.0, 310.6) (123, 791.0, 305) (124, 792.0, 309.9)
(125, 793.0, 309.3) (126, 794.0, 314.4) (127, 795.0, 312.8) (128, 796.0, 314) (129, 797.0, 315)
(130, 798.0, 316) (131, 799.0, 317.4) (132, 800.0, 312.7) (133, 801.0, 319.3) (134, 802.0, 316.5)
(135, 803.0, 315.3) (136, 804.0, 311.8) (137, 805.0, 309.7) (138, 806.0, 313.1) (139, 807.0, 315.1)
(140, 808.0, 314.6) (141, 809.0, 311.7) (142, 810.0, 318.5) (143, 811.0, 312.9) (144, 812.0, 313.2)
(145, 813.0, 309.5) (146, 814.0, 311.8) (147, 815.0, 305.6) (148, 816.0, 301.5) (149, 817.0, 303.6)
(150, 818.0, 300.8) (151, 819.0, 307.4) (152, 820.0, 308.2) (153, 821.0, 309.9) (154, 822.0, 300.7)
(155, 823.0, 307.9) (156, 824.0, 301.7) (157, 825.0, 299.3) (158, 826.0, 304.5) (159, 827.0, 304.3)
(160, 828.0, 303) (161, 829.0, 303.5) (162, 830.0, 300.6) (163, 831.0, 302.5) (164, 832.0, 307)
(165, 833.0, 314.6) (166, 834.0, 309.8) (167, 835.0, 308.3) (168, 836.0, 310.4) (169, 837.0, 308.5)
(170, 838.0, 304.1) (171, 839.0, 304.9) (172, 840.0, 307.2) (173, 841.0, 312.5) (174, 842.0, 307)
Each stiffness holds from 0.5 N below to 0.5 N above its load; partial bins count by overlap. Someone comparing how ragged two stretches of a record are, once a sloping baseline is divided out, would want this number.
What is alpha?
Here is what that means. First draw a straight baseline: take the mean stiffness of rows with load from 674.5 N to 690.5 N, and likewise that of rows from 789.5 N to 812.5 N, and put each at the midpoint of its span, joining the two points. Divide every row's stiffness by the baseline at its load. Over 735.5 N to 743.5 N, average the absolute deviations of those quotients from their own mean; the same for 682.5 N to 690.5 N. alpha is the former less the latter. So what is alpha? 0.022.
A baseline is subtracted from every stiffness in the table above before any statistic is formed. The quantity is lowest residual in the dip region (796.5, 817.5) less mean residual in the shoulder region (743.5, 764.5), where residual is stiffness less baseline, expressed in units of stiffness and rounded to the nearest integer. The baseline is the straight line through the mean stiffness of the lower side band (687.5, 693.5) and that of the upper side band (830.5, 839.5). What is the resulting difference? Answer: 91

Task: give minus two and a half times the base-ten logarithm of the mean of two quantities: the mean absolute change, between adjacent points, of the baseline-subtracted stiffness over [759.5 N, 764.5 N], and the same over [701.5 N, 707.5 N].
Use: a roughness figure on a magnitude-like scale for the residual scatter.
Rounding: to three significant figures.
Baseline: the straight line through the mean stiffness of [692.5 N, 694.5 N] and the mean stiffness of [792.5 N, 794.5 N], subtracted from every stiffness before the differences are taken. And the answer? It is -2.32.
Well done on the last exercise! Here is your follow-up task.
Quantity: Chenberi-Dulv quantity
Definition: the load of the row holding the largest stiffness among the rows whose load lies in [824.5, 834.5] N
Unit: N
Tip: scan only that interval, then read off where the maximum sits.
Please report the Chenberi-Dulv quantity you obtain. 833.0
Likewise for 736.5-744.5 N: 737.0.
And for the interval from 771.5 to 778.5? 777.0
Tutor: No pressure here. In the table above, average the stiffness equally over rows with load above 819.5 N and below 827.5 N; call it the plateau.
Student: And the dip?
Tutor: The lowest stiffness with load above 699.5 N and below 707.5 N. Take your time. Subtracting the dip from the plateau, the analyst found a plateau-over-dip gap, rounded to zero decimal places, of 3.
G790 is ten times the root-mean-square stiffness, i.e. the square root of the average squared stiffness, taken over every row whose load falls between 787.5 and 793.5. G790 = 3080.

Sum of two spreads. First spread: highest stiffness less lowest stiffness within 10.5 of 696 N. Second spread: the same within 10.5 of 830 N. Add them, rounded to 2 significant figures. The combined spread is 28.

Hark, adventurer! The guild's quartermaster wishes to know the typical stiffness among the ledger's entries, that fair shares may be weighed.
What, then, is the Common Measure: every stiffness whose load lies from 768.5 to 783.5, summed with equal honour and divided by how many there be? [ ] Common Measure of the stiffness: 303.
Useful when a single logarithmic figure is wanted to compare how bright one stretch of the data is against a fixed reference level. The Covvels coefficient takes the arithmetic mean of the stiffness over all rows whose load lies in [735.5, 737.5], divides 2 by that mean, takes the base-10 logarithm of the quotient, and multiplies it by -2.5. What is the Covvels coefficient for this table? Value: 5.295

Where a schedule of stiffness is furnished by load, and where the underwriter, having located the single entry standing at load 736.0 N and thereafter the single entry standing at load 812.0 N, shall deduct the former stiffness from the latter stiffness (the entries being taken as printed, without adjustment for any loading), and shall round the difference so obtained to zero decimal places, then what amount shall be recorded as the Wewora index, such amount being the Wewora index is 49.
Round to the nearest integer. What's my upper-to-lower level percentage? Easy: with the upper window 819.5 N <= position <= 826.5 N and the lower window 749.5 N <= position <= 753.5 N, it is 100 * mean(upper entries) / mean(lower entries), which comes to 156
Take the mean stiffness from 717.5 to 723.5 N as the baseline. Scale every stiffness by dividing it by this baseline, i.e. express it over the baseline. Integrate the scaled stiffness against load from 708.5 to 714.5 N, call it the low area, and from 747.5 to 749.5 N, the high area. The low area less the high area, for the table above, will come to 4.7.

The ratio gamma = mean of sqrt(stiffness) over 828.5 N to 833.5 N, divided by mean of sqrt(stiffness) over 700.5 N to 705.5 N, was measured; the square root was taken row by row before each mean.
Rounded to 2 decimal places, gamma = 1.00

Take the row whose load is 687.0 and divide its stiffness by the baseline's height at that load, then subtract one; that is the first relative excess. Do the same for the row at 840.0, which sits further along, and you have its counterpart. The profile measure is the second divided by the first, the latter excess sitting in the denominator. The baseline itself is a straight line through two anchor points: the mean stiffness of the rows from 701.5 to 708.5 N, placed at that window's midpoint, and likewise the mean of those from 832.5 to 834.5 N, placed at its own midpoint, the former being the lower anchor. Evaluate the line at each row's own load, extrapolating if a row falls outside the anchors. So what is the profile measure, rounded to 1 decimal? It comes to -1.3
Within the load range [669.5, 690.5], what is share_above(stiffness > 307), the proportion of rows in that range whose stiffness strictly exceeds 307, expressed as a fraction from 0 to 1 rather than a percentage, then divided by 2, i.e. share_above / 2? 0.38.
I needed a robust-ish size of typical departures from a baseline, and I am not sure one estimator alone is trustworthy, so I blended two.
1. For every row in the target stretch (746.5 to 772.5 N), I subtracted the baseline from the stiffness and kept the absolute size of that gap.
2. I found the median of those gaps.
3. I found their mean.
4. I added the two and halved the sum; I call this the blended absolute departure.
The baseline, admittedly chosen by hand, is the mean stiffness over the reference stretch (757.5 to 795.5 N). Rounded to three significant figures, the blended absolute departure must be 66.6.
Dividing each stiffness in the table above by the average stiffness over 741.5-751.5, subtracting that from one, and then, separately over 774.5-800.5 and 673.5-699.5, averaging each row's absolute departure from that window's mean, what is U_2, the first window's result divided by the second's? 1.2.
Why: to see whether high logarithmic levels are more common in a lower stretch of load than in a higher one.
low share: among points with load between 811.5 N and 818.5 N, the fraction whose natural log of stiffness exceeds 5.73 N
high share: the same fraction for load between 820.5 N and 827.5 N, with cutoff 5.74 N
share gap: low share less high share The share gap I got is 0.4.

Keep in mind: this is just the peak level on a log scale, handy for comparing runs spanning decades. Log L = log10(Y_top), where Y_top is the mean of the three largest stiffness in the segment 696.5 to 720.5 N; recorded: 2.494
